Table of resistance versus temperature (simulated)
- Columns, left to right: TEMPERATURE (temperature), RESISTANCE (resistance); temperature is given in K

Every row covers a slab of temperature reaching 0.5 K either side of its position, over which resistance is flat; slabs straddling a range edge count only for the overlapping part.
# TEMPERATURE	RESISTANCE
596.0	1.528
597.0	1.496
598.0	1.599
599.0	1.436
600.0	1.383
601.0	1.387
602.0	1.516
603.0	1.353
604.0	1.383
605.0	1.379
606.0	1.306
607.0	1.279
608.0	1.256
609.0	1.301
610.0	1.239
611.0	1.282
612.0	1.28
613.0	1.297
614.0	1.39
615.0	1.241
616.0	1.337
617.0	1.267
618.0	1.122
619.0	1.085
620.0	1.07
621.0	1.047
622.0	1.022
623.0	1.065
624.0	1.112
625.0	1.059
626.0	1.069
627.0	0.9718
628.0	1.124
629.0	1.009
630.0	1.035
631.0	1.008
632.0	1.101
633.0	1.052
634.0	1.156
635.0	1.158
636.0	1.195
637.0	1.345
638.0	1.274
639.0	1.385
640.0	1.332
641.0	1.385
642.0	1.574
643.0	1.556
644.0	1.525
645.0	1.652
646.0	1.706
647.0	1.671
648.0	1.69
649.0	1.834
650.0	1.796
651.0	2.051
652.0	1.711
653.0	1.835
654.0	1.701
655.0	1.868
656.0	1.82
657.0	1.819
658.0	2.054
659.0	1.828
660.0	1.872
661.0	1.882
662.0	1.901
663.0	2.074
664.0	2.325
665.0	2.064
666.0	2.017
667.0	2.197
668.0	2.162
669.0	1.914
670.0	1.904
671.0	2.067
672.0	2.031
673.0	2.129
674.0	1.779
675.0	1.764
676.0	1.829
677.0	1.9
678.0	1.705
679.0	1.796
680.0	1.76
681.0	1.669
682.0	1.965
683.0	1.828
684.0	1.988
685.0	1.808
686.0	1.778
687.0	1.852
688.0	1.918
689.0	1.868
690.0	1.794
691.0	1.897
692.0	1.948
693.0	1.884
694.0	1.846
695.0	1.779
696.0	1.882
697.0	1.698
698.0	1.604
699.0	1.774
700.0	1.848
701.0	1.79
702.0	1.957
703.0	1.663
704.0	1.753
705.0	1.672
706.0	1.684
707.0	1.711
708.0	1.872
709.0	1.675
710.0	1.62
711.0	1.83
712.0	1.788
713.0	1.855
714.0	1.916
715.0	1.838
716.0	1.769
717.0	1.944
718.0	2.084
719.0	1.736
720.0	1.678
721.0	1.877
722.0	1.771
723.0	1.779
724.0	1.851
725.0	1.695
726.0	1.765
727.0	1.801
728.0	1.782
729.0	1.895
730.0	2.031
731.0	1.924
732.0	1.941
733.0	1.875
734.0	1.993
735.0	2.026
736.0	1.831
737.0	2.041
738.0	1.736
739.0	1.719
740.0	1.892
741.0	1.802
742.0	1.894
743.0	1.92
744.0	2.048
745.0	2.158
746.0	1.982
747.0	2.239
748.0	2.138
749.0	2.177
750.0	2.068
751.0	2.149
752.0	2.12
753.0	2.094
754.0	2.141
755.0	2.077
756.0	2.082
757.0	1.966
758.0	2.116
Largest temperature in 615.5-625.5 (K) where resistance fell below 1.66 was 625.0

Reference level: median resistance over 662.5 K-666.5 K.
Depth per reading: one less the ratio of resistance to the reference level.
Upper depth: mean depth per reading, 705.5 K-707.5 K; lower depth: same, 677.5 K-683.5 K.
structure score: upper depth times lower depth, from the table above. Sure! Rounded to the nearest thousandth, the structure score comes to 0.024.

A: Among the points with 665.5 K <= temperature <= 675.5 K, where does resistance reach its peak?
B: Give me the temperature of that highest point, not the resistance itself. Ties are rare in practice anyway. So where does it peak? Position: 667.0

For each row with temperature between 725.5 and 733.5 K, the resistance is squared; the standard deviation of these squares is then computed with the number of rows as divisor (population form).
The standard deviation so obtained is 0.321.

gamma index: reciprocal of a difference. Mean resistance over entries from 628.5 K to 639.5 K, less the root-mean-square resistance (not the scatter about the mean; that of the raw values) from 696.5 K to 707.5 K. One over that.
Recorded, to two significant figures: -1.7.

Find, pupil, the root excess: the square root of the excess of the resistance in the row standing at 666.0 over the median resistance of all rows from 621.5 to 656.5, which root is 0.82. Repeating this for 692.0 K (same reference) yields 0.78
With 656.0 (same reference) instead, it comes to 0.69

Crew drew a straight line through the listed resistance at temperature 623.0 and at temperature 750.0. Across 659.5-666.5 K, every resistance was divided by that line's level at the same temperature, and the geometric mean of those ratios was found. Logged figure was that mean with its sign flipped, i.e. -1.46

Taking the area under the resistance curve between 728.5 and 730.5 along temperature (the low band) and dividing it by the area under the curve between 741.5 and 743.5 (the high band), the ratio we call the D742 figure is 1.03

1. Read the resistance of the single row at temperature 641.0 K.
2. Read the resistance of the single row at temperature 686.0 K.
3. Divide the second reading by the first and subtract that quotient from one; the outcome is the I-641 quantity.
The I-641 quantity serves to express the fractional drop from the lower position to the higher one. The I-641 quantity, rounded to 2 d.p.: -0.28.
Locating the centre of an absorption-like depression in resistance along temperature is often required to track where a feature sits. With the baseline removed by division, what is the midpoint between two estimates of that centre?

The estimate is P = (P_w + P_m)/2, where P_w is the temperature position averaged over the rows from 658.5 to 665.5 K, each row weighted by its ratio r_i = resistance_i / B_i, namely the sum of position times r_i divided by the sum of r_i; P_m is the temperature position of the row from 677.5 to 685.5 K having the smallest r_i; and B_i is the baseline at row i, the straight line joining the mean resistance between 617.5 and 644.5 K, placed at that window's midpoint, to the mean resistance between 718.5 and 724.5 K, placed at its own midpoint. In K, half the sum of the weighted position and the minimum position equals 671.6 K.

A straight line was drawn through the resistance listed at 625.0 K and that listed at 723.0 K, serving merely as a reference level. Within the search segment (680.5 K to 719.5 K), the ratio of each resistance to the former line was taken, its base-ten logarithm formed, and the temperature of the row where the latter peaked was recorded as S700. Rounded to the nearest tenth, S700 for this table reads 684.0 K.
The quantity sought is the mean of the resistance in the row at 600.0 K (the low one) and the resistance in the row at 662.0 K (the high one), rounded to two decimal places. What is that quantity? 1.64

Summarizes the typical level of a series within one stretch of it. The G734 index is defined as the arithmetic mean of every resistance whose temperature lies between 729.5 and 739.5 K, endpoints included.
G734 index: 1.91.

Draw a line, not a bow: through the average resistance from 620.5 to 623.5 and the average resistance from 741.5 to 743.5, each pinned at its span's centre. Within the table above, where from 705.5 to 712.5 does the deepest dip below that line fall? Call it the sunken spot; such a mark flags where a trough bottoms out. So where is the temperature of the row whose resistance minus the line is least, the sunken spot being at 710.0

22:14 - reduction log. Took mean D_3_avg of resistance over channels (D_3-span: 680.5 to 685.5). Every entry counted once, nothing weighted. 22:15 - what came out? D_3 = 1.85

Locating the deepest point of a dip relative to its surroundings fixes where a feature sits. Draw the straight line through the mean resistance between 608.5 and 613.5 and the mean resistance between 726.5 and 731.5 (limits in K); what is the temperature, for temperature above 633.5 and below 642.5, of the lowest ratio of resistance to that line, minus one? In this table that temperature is 635.0 K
